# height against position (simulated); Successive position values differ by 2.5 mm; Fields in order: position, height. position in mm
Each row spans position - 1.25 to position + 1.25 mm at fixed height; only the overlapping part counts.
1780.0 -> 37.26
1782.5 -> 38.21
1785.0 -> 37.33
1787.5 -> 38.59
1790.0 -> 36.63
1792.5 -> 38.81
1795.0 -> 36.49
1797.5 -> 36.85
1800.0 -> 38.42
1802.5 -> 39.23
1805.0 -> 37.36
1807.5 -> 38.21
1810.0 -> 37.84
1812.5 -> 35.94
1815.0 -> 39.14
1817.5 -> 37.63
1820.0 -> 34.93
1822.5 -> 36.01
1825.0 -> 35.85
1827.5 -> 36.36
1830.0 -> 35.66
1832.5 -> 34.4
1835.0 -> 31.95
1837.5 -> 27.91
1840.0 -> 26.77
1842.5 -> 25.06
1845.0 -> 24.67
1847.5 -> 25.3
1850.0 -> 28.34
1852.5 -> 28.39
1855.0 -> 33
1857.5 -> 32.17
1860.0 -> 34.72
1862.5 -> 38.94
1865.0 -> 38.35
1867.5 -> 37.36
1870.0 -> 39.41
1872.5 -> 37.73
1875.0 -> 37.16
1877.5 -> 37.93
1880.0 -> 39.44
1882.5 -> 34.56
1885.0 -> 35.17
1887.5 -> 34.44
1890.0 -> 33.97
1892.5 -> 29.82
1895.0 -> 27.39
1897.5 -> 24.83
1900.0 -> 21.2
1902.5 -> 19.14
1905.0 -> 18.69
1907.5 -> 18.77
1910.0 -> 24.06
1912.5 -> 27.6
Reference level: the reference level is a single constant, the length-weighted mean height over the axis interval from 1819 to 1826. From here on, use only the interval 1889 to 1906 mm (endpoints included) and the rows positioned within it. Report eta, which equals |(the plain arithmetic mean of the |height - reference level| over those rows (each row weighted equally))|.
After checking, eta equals 10.6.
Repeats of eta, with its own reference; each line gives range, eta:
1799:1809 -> 2.7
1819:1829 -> 0.5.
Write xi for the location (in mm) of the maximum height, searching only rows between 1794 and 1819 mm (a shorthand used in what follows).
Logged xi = 1802.5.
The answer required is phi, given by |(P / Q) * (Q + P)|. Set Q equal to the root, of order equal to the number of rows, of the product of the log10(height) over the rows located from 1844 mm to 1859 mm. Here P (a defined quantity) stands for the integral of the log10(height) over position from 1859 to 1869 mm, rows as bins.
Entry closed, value 186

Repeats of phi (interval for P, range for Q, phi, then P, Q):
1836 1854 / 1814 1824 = 447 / 25.7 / 1.57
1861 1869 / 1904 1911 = 135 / 12.7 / 1.31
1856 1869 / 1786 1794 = 280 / 20.3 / 1.58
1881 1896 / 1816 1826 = 354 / 22.7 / 1.56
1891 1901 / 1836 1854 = 154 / 14.1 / 1.42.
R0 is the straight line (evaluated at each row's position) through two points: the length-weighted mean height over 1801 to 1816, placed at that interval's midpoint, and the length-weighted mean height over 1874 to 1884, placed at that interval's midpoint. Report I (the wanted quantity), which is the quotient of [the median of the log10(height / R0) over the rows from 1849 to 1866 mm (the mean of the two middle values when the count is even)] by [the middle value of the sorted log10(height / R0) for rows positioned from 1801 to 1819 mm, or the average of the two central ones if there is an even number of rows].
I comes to 56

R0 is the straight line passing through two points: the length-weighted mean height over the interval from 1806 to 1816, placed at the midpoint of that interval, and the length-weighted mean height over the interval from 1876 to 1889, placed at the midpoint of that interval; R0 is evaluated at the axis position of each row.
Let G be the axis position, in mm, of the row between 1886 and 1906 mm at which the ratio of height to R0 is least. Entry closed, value 1905.0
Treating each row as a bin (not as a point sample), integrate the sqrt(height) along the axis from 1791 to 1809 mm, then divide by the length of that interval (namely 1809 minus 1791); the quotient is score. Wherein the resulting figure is 6.16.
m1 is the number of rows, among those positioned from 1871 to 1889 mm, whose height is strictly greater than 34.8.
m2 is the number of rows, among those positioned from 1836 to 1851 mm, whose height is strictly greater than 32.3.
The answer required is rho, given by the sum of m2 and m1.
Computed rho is 5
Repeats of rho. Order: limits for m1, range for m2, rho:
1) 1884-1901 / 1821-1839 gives 6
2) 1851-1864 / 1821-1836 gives 6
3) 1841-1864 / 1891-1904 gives 1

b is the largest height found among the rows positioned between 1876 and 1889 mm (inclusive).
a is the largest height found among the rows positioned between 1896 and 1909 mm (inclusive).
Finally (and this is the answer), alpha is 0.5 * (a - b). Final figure -7.3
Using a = 24.83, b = 39.44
